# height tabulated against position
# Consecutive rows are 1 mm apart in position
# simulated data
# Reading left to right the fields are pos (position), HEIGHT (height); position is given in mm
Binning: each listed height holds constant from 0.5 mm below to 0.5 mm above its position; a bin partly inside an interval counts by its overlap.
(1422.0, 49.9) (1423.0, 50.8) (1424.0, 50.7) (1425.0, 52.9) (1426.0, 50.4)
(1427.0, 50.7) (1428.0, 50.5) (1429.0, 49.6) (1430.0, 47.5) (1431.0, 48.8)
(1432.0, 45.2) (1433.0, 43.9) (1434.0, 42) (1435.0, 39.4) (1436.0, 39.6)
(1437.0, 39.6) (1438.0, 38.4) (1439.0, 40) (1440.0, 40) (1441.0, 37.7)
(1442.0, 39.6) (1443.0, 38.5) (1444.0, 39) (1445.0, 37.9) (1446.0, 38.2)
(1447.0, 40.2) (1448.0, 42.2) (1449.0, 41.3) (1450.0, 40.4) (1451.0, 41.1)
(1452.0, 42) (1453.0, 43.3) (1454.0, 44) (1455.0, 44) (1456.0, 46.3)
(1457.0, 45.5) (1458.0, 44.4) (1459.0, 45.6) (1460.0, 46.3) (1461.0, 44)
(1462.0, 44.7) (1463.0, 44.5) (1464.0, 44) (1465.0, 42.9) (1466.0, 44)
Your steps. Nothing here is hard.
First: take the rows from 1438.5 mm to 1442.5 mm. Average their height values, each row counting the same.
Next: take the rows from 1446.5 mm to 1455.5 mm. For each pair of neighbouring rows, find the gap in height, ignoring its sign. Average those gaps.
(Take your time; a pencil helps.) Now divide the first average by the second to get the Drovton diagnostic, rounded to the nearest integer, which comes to 43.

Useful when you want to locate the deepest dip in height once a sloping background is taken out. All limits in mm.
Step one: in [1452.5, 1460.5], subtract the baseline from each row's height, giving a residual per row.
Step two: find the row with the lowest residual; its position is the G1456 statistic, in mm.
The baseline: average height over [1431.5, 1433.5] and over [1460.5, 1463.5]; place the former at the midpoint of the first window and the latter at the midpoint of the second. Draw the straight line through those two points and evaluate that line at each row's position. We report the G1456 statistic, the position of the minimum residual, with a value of 1453.0 mm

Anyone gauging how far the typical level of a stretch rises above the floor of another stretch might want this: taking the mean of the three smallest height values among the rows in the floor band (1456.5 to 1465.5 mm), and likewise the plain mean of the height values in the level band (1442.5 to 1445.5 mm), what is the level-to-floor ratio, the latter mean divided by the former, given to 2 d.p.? 0.88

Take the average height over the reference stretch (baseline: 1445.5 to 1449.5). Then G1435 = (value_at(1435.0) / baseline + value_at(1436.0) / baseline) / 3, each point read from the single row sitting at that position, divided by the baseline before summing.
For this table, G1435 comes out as 0.65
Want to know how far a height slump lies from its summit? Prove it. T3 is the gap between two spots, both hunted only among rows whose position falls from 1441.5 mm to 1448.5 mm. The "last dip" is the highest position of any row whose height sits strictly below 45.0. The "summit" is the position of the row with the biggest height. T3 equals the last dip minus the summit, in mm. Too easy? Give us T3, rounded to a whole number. 0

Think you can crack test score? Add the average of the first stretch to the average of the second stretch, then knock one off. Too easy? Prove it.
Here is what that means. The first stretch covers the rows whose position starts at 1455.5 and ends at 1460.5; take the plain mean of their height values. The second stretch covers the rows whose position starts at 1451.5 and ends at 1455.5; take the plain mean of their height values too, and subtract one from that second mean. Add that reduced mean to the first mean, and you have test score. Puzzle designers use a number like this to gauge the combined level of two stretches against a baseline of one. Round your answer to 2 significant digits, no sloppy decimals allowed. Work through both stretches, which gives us 88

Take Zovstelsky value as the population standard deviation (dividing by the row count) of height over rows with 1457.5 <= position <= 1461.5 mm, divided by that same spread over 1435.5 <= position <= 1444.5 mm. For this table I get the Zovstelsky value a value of 1.2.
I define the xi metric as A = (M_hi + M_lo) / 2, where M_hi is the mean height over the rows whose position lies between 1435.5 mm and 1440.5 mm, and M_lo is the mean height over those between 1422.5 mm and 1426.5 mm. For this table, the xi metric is 45.4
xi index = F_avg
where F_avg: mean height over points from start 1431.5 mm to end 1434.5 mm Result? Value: 43.7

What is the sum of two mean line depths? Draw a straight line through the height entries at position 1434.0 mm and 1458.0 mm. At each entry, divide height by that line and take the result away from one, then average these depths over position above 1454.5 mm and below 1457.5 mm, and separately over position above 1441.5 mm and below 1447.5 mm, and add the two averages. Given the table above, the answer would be 0.072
